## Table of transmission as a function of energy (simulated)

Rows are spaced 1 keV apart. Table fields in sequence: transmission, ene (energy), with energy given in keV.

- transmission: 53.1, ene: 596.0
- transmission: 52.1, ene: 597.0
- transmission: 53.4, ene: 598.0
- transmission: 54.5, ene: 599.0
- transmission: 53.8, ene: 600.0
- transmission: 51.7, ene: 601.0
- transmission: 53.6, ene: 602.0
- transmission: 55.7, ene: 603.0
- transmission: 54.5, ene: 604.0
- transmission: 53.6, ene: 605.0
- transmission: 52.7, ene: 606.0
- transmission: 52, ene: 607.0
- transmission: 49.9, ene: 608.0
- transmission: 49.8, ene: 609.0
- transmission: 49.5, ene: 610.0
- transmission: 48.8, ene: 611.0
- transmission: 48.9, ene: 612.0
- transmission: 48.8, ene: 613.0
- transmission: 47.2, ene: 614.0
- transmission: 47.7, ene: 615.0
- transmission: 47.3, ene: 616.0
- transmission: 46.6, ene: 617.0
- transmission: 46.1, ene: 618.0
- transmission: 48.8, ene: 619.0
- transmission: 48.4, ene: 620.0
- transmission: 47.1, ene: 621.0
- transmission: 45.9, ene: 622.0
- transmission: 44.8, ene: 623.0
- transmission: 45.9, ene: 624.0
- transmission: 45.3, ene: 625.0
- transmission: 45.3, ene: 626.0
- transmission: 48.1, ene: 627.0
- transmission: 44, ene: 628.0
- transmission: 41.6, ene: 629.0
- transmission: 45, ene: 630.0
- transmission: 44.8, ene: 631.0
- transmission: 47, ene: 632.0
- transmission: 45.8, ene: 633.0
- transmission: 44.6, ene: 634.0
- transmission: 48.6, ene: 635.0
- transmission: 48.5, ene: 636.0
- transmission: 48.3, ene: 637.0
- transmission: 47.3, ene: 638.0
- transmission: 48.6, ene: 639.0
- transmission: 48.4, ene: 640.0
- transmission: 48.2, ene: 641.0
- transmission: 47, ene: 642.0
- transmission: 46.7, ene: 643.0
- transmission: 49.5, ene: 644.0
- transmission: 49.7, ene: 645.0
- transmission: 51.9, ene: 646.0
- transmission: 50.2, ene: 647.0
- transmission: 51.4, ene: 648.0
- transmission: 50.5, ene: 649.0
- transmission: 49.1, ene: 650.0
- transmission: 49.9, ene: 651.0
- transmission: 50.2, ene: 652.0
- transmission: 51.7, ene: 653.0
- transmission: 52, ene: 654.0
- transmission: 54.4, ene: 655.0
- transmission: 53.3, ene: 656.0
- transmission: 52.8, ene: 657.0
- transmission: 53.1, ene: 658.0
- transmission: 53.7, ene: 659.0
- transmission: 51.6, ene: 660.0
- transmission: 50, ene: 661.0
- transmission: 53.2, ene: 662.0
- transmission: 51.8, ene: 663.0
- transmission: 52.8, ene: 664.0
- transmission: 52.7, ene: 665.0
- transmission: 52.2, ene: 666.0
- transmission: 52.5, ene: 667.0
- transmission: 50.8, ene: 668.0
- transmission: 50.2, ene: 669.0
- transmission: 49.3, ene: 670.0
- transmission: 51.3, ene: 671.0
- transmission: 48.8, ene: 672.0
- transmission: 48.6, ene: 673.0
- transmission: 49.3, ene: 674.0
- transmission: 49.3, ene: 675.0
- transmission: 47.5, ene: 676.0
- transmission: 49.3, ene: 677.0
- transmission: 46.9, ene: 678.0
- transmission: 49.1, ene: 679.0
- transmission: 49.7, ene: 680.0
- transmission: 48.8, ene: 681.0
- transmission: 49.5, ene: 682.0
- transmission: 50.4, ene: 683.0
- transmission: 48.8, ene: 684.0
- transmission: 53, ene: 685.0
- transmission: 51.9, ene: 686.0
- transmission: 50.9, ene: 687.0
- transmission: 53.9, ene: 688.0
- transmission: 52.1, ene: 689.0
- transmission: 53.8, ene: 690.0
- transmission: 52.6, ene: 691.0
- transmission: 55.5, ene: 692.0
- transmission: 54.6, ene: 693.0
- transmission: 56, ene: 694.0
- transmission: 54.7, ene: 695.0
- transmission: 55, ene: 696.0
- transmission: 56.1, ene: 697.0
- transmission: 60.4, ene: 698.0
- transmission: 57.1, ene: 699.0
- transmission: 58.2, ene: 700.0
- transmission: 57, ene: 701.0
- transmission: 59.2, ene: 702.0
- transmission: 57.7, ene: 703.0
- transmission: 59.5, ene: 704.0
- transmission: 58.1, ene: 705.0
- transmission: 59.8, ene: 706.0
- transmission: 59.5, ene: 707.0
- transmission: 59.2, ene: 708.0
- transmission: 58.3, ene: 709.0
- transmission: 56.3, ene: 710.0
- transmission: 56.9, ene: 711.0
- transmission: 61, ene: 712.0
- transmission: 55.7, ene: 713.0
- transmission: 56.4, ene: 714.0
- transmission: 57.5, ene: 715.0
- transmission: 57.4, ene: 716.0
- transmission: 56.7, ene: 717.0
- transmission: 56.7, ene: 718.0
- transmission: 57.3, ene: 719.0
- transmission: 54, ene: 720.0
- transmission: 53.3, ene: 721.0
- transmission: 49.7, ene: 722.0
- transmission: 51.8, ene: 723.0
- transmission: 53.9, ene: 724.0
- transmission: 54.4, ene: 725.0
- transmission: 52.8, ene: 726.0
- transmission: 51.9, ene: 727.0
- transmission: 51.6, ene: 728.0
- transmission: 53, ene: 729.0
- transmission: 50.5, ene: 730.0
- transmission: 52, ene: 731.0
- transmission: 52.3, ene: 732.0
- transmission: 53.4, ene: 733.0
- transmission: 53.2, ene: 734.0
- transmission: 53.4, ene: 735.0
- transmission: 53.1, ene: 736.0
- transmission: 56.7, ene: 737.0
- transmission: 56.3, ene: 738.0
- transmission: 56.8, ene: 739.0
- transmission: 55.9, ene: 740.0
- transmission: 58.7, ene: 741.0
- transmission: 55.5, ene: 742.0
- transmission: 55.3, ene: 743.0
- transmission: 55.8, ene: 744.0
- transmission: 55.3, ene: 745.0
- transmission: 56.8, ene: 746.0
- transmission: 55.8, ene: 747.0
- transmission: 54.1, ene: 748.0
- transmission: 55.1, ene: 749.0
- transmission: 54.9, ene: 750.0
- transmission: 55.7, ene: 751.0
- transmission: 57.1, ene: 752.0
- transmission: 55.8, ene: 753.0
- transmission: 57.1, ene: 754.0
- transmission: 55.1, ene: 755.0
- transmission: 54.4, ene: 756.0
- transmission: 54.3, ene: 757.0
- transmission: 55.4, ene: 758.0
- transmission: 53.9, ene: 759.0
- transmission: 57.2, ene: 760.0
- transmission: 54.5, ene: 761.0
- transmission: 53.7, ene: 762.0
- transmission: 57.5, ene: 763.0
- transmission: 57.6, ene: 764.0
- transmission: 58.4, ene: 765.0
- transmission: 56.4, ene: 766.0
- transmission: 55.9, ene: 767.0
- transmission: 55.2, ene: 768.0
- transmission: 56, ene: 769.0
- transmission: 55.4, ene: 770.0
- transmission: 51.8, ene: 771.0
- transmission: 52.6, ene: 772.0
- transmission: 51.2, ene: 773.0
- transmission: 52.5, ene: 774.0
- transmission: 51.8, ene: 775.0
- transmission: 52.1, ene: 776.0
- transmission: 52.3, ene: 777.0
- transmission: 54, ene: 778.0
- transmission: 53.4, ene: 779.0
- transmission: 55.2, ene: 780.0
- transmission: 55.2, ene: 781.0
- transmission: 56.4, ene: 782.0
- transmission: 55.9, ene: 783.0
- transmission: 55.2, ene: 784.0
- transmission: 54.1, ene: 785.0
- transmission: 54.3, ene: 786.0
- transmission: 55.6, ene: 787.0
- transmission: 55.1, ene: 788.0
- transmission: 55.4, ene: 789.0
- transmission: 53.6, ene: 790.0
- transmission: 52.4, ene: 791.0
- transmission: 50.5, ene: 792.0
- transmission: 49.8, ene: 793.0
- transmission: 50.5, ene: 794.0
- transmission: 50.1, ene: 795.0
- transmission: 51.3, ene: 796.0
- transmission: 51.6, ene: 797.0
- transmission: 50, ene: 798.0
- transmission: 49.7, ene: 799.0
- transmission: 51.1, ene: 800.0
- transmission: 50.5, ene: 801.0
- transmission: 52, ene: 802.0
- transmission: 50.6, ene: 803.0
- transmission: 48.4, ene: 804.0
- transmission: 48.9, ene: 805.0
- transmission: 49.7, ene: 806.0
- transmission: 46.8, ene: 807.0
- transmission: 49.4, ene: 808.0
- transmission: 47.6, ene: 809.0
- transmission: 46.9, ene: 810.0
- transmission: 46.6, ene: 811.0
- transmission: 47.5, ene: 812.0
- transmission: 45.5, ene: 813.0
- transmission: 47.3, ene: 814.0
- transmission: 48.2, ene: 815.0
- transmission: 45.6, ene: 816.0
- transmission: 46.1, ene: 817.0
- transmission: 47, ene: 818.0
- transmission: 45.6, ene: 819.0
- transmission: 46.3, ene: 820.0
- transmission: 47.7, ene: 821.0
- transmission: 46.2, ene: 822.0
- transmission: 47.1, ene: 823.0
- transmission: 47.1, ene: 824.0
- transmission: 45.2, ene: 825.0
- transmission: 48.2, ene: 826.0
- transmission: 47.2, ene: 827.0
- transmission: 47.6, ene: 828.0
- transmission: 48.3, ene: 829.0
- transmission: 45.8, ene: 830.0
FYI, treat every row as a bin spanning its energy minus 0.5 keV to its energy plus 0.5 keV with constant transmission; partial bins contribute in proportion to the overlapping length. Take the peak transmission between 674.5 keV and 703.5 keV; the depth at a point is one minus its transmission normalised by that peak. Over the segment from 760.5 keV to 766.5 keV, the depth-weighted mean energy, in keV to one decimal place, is 763.0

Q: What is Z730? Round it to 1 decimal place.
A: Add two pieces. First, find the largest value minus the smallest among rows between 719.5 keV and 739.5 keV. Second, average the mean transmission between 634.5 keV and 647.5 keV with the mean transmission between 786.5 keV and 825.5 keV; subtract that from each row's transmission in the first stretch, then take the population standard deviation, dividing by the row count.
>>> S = 8.9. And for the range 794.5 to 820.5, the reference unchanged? 8.5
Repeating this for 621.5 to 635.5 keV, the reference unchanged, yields 8.7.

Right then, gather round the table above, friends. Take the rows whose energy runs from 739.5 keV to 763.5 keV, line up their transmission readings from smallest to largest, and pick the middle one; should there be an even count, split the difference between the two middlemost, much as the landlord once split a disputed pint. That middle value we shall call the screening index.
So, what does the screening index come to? 55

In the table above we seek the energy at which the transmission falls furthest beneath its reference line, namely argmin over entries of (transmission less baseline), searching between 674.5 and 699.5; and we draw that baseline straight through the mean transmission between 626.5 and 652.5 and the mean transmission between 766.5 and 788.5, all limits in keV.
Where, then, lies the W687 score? 678.0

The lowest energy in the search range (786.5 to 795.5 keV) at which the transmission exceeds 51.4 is 787.0 keV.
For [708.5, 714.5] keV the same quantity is 709.0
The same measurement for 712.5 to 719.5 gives 713.0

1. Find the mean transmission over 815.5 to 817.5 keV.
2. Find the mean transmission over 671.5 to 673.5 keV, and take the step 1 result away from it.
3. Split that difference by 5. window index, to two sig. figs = 0.57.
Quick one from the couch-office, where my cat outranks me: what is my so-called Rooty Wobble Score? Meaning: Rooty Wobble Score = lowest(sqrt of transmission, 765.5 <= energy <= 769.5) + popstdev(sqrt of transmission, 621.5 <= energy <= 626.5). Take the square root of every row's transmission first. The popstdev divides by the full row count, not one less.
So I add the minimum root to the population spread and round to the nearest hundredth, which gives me 7.46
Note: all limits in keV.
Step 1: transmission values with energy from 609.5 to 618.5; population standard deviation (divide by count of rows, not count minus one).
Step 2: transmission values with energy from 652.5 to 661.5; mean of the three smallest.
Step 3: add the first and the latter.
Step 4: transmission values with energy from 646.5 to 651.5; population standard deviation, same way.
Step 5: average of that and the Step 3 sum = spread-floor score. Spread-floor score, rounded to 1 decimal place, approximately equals 26.5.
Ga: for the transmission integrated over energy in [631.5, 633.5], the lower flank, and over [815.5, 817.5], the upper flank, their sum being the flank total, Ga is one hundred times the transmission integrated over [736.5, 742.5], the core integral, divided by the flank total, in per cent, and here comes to 184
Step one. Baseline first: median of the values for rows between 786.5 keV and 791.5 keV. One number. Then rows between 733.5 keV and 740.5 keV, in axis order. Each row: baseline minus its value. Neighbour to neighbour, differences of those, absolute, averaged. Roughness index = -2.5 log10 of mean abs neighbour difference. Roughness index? 0.02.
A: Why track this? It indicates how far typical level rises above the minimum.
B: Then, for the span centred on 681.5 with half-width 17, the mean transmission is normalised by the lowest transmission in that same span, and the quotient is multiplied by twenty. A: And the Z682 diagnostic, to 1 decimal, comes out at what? 22.0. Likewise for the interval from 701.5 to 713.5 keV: 21.0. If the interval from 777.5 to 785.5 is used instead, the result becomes 20.6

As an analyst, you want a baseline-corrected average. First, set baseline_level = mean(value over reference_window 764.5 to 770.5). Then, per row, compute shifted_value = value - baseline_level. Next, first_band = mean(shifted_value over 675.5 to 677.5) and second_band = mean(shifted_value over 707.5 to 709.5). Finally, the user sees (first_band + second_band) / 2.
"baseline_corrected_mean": -2.6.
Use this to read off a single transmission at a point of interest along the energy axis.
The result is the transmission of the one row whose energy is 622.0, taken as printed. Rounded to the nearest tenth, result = 45.9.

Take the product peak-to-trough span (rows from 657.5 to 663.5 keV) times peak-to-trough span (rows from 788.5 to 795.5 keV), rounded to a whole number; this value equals 21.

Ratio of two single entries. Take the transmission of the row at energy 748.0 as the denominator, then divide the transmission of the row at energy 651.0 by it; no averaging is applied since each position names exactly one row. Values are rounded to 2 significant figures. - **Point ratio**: 0.92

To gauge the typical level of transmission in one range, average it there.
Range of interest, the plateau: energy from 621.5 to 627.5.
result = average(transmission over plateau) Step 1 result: 46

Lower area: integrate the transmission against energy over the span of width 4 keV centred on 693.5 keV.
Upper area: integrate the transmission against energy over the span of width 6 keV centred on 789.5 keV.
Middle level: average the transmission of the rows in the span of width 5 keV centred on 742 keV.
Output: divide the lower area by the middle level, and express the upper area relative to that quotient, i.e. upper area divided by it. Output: 82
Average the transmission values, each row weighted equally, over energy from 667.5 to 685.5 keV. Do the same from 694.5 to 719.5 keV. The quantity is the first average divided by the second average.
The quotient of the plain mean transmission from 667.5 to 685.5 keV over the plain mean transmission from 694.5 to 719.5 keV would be 0.86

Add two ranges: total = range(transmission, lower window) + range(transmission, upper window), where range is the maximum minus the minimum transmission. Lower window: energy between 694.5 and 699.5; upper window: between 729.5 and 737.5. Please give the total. 12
